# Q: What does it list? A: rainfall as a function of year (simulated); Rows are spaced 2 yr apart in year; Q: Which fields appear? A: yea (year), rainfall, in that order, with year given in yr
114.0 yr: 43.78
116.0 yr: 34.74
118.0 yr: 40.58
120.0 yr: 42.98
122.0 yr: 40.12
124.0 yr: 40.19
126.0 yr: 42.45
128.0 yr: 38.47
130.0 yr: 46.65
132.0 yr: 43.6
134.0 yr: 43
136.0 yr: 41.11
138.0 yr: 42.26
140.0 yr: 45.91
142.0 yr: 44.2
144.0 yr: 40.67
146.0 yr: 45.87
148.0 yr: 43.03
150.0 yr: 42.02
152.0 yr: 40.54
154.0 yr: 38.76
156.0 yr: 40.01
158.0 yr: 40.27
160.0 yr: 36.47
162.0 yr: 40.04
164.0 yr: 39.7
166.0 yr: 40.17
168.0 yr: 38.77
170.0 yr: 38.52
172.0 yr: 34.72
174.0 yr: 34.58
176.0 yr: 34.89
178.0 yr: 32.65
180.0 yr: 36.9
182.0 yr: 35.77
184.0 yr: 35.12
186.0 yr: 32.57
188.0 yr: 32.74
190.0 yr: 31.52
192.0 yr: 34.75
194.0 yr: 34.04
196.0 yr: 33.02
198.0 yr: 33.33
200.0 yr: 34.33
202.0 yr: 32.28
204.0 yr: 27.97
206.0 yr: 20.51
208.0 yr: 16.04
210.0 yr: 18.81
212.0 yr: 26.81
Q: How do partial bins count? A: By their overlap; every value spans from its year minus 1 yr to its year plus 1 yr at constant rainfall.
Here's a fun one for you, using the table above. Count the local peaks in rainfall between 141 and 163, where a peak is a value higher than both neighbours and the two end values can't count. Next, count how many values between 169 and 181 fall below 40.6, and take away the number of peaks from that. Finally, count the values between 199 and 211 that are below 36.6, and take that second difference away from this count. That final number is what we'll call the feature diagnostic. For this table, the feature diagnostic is 2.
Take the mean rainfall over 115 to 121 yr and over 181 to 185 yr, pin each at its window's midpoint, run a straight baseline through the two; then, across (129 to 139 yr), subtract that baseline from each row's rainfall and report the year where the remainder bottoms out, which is 136.0 yr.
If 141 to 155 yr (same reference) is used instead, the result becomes 154.0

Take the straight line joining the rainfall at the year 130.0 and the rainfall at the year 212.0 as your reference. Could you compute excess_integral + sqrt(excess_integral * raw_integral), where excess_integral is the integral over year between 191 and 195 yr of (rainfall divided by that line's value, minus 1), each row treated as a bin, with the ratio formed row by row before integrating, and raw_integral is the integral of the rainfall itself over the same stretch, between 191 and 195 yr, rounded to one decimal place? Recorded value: 7.6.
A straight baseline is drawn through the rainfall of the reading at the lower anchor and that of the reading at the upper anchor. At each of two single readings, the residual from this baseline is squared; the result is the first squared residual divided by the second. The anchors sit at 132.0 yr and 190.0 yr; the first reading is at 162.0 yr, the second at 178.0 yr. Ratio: 3.9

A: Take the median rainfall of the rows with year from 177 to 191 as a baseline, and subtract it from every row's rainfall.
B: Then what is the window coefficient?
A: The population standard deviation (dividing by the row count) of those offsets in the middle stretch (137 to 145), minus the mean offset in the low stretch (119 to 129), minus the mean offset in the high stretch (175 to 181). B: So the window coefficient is -8.2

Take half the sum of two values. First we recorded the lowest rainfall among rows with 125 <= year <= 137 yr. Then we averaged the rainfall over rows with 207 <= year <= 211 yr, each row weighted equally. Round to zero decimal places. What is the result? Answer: 28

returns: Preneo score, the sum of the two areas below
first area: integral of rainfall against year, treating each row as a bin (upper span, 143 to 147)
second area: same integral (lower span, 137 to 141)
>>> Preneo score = 349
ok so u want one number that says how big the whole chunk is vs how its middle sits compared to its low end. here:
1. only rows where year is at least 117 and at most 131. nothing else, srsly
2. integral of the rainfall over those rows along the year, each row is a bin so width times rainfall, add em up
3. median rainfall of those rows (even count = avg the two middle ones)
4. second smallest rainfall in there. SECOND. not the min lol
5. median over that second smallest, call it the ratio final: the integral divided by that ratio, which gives 576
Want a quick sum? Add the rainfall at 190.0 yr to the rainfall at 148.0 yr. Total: 75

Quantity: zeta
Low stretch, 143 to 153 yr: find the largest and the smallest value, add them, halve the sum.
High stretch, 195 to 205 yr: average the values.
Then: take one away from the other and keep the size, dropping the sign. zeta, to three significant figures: 11.0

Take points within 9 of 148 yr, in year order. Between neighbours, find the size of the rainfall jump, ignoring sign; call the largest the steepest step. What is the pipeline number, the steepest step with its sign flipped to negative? -5.2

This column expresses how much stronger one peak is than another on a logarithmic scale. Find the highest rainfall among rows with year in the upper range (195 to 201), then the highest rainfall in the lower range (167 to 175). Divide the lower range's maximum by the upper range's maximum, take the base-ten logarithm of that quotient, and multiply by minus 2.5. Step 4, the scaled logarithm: -0.132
